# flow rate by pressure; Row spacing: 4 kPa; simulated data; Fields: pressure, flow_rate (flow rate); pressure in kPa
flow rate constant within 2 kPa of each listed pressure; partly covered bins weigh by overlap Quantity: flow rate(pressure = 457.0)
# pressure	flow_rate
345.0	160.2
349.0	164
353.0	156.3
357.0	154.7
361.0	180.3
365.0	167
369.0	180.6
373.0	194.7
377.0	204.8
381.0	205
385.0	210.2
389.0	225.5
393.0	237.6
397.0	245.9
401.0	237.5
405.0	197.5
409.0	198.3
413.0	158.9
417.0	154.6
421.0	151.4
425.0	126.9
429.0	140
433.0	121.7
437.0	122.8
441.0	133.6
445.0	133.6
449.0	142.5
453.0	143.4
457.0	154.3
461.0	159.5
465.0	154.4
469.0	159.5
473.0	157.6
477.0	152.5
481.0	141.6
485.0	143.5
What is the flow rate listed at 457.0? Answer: 154.3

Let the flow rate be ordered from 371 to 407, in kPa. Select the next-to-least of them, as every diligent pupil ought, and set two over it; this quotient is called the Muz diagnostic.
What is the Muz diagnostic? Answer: 0.010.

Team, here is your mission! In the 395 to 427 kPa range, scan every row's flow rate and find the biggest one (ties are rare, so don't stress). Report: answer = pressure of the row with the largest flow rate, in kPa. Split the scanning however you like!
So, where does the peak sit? 397.0 kPa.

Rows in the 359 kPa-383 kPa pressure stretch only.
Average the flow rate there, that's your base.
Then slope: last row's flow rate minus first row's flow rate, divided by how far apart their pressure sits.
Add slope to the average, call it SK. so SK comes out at 190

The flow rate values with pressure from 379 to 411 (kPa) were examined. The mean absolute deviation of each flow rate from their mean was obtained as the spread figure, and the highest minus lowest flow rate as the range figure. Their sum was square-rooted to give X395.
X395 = 8.1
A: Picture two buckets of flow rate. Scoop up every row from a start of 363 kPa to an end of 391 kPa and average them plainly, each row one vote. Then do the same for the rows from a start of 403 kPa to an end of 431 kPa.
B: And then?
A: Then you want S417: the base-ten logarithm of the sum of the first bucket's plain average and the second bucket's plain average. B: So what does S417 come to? 2.56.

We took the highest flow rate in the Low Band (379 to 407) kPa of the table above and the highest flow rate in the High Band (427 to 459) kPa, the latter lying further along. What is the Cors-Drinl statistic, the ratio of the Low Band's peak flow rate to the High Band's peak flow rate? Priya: 1.6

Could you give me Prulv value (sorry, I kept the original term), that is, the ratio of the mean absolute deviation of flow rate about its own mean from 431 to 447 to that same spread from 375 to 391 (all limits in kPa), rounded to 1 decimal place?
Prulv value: 0.8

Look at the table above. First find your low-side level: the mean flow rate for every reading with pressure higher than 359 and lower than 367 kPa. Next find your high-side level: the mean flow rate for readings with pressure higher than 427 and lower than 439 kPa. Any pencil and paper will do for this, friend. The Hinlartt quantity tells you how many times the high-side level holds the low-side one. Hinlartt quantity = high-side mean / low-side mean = 0.74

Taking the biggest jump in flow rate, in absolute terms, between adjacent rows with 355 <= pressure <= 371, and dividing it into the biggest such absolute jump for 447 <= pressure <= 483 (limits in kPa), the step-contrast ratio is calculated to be 0.43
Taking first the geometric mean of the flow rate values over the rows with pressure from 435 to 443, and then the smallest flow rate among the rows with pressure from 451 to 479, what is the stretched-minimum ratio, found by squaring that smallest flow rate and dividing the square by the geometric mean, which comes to 161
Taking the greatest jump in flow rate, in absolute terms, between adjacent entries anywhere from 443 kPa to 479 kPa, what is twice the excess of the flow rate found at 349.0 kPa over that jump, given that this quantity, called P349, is 306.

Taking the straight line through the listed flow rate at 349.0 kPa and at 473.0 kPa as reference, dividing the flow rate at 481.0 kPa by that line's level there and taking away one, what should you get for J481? -0.10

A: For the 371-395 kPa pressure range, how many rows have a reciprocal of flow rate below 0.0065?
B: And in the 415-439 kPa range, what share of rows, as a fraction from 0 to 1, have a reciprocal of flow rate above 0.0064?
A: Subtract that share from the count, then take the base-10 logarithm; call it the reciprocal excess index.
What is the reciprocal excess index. 0.699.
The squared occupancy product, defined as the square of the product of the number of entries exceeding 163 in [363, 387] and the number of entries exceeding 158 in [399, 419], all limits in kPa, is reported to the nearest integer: 576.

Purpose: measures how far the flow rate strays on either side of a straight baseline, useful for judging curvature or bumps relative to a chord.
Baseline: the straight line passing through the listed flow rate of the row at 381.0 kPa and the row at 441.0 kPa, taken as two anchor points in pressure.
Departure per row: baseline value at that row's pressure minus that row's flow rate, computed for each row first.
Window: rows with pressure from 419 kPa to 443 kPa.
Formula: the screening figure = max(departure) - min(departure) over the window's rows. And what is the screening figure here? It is 26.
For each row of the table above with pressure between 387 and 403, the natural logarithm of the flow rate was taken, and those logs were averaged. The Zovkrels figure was 5.5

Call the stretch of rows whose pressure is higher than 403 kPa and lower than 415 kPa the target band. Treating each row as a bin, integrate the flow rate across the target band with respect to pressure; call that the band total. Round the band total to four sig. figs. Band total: 2219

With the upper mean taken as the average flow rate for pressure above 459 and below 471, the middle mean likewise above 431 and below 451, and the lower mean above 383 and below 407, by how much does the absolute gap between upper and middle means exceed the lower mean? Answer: -199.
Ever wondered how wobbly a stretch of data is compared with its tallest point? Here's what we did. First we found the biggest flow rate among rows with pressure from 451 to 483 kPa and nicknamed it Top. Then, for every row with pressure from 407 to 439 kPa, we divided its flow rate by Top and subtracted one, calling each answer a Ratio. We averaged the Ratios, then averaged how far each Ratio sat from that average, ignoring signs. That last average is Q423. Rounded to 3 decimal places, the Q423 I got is 0.119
